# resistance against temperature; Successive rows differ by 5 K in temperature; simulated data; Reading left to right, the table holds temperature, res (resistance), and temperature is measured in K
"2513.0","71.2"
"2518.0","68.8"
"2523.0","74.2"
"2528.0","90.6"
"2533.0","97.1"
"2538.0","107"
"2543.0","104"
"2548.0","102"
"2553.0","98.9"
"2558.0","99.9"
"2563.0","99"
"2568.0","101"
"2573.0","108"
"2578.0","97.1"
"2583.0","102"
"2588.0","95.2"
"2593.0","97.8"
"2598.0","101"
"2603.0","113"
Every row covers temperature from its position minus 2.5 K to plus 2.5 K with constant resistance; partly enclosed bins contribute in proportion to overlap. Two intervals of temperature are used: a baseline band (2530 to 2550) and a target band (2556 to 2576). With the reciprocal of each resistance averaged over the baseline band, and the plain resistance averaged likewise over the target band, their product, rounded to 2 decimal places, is 1.00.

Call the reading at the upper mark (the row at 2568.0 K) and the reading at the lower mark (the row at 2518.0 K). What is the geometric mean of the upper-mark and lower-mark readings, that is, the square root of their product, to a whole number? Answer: 83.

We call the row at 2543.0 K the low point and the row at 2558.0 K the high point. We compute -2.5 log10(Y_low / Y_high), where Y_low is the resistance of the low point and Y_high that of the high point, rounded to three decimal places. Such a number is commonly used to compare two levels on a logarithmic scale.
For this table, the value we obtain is -0.044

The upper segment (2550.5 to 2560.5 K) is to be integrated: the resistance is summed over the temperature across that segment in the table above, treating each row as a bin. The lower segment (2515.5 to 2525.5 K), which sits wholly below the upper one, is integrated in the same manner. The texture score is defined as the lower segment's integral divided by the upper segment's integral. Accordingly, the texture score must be 0.72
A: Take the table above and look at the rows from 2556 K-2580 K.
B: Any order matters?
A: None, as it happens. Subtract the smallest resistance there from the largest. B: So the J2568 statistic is 11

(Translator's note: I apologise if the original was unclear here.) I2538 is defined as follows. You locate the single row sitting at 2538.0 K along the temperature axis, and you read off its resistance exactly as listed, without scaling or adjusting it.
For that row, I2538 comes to 107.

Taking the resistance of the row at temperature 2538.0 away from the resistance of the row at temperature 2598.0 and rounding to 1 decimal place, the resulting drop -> -6.0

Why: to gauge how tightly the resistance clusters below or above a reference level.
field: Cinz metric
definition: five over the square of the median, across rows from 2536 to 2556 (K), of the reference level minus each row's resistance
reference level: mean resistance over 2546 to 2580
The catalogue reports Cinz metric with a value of 1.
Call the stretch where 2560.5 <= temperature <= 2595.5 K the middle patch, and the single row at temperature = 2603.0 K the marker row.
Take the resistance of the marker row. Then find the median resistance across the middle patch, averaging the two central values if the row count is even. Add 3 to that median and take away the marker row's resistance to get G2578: -11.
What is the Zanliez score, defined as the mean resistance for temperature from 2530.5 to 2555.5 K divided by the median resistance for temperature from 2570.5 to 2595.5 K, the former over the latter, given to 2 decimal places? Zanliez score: 1.04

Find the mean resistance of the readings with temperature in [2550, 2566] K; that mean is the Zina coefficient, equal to 99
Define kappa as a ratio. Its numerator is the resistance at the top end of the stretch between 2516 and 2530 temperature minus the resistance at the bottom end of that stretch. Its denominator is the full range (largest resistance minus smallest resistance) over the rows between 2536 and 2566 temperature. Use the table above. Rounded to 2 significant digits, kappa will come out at 2.7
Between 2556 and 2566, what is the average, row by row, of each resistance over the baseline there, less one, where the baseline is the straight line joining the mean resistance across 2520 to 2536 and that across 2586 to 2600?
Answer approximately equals 0.073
